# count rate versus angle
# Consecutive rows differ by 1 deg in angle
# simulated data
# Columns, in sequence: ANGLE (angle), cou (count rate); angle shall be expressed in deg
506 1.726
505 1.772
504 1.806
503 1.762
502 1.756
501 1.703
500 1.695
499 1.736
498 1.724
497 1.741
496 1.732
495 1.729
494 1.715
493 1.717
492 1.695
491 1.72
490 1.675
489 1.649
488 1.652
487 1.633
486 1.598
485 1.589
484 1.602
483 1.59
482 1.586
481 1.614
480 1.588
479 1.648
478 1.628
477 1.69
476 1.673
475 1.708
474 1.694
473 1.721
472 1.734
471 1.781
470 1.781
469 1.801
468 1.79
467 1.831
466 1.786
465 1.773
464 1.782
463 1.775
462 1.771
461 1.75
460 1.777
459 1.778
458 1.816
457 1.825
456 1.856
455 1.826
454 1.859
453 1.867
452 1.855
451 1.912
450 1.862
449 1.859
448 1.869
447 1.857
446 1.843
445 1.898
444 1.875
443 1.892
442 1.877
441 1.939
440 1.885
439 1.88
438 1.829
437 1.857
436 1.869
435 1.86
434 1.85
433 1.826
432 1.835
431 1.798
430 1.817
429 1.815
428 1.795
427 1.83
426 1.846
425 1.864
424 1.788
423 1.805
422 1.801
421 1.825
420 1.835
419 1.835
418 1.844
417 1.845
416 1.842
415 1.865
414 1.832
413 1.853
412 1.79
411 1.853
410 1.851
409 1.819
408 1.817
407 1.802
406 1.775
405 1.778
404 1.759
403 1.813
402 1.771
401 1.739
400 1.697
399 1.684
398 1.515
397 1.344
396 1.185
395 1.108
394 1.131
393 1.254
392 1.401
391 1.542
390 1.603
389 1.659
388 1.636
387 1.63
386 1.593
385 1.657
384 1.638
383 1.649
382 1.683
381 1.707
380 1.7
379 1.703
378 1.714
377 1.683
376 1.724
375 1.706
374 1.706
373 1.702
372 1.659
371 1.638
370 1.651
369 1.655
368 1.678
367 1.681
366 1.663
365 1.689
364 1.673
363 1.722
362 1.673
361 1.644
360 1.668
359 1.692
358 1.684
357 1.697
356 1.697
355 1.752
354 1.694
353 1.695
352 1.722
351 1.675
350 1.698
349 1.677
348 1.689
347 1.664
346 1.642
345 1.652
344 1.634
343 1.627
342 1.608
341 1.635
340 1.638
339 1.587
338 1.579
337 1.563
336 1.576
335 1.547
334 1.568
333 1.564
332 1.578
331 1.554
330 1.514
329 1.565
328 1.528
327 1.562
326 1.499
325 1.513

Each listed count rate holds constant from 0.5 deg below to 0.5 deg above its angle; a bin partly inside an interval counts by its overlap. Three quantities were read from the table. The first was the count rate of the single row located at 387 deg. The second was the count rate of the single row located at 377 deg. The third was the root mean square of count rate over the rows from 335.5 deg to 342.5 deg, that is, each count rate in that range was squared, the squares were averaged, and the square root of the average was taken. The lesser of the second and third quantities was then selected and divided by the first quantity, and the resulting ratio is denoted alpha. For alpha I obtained 0.981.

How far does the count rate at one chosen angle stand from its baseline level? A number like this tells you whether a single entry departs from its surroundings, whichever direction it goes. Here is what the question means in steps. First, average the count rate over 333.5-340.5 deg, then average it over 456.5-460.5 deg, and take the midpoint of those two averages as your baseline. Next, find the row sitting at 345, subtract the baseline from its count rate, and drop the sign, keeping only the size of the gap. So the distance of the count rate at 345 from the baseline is 0.037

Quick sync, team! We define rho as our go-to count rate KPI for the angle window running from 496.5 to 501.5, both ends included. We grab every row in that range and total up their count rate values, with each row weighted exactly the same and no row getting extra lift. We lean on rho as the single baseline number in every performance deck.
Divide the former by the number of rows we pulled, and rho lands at 1.72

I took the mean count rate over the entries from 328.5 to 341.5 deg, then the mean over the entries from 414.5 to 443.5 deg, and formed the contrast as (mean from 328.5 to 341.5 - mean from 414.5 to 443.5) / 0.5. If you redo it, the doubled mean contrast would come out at -0.54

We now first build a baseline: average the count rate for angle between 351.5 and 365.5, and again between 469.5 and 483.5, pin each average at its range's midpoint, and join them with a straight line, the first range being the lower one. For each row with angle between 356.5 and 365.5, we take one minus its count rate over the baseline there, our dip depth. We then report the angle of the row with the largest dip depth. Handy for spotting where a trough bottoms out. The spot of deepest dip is 361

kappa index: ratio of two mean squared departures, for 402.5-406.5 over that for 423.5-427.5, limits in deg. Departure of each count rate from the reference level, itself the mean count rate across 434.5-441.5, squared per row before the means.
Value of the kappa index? 3.5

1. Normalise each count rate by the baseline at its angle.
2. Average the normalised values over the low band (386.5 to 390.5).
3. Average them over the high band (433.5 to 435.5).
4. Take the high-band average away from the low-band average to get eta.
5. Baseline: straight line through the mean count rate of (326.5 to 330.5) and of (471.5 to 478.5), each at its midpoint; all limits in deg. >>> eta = -0.11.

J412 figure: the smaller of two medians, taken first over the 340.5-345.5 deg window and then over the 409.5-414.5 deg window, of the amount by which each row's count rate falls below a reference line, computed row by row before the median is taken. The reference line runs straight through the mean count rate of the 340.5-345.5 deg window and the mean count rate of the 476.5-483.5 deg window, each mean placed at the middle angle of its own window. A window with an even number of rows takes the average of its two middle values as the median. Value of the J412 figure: -0.22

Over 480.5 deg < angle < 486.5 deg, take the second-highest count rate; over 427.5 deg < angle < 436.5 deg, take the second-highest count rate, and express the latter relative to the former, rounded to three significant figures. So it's 1.16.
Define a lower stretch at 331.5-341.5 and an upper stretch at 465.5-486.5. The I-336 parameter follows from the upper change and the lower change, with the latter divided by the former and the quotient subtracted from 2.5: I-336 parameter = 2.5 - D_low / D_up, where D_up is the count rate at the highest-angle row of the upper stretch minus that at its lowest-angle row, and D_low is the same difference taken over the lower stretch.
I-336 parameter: 2.8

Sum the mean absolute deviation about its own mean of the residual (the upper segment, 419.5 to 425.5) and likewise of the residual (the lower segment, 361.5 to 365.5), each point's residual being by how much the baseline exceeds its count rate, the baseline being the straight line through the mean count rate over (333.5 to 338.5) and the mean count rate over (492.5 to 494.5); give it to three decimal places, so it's 0.039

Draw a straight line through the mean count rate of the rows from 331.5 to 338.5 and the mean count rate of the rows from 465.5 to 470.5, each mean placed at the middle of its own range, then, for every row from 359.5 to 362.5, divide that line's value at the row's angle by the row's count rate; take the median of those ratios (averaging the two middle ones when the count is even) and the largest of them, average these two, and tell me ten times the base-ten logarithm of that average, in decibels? -0.12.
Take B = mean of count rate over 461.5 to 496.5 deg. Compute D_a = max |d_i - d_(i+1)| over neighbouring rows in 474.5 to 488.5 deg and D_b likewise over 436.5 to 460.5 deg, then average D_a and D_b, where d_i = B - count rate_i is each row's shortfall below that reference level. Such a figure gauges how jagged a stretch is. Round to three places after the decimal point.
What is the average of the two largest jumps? 0.062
